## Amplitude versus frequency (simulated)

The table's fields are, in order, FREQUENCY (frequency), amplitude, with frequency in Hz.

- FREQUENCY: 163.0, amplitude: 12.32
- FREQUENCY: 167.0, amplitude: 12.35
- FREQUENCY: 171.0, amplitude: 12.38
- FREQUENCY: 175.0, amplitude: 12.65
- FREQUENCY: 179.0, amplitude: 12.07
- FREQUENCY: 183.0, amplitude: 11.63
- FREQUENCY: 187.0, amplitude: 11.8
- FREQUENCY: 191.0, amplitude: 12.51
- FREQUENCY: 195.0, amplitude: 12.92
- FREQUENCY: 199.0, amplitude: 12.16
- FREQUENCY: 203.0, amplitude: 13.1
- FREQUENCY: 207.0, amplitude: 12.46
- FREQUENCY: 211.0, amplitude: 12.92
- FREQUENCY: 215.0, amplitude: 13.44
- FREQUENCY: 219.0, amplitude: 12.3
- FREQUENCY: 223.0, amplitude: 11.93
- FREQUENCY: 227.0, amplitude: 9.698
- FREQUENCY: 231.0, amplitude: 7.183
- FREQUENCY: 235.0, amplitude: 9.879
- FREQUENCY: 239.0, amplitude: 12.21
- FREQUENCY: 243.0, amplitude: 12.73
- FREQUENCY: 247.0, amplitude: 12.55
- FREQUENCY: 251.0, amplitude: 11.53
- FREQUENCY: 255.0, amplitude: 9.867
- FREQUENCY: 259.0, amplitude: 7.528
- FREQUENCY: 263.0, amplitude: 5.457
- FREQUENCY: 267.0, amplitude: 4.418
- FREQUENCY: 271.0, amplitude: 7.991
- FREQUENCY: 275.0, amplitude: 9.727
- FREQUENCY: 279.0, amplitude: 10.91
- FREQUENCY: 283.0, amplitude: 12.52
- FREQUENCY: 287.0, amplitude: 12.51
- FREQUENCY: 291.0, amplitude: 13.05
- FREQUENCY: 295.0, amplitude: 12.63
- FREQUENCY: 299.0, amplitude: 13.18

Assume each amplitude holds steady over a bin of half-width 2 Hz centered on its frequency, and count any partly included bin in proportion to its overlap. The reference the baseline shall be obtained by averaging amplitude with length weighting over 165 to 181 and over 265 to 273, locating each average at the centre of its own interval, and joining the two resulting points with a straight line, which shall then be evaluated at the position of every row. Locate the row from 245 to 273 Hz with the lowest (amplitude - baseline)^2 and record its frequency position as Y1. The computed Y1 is 259.0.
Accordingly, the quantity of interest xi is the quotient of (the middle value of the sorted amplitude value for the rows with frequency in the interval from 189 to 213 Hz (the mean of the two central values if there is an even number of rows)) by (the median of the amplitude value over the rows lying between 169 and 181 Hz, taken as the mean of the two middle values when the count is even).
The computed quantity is 1.03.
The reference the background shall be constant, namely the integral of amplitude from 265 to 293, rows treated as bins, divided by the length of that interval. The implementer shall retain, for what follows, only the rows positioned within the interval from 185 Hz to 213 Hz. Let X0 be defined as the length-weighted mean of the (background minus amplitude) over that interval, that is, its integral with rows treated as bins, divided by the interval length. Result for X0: -2.4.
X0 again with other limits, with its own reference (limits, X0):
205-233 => -1.3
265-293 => 0.0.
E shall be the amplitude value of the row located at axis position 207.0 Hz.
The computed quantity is 12.46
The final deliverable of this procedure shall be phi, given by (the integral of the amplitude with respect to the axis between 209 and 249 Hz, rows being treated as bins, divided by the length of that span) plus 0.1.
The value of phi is 11.6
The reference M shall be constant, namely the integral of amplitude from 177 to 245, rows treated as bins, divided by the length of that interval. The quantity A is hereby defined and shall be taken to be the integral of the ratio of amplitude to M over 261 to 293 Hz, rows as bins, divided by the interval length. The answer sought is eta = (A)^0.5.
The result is 0.900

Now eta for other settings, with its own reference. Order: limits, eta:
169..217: 1.028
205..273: 0.931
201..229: 1.019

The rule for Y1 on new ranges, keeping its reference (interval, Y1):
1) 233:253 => 235.0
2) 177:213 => 183.0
